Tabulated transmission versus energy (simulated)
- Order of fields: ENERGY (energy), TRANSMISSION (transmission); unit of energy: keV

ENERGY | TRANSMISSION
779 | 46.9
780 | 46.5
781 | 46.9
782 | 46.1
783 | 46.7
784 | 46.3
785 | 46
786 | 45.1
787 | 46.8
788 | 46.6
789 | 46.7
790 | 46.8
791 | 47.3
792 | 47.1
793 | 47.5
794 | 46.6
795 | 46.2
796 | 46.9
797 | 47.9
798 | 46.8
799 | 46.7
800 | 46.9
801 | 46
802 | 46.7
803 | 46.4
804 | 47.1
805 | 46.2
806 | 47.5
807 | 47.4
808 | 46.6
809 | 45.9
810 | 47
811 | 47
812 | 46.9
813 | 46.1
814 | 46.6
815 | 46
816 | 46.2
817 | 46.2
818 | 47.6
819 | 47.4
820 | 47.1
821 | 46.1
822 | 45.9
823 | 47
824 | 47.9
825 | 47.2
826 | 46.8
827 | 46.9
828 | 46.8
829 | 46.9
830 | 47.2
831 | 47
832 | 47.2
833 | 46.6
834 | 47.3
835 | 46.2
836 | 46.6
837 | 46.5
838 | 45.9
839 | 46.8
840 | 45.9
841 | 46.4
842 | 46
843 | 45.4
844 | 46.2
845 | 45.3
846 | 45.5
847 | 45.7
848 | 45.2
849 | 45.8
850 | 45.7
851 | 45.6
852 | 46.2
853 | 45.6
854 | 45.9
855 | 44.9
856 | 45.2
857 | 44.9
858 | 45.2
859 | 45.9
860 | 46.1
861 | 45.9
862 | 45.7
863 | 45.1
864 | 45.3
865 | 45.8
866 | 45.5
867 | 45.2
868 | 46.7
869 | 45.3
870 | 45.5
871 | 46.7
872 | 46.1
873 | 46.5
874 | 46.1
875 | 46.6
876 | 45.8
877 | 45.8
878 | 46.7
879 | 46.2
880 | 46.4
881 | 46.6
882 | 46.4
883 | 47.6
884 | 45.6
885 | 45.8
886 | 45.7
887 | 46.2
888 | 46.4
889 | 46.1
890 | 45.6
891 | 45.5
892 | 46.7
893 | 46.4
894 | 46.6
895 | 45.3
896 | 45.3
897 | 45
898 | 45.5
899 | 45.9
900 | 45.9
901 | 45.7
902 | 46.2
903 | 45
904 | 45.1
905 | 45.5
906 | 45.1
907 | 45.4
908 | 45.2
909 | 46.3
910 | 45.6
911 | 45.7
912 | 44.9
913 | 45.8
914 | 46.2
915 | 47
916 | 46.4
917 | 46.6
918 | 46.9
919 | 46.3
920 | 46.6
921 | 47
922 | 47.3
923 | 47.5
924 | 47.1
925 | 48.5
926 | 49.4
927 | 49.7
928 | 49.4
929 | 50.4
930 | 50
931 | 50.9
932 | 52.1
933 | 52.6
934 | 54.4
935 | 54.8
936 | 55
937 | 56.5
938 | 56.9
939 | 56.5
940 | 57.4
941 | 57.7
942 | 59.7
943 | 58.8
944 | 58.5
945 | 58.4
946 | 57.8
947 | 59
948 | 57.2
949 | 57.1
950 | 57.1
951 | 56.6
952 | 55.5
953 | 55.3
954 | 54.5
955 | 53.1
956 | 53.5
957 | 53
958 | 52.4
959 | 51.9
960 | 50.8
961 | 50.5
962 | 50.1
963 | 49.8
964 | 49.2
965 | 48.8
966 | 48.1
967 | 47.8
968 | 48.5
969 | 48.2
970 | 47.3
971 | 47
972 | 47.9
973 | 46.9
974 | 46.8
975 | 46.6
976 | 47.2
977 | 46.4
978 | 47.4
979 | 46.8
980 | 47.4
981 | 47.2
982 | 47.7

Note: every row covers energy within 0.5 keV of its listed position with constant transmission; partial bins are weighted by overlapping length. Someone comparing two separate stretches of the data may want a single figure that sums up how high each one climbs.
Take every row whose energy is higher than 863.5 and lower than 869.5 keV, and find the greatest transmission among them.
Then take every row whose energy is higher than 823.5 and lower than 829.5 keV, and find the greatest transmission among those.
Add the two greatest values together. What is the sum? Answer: 95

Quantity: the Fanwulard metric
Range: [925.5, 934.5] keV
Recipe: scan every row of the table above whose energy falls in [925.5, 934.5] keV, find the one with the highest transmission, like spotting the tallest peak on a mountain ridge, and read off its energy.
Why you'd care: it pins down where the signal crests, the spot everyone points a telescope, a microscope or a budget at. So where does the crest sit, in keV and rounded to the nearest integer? 934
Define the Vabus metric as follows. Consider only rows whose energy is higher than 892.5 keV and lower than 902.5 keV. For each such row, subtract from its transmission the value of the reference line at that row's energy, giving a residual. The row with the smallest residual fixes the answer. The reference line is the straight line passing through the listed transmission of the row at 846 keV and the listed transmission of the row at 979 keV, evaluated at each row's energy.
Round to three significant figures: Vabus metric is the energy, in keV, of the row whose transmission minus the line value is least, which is 897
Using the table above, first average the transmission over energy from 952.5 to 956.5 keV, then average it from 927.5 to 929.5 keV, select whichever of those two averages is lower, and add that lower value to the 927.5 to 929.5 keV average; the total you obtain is 99.8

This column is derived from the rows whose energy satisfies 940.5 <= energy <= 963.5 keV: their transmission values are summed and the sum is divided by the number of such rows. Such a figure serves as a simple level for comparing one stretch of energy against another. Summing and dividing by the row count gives 55.1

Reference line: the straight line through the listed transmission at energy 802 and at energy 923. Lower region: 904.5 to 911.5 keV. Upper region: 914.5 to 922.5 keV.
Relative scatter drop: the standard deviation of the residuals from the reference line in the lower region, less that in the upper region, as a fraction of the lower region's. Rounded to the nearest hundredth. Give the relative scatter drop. 0.13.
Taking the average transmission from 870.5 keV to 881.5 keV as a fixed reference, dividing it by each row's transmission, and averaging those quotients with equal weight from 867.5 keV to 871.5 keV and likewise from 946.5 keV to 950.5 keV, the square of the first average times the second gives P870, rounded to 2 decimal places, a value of 0.81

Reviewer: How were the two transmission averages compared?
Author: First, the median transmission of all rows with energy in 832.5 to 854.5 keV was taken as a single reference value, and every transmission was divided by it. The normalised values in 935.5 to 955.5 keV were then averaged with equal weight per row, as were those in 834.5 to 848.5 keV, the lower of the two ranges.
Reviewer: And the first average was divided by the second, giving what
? 1.24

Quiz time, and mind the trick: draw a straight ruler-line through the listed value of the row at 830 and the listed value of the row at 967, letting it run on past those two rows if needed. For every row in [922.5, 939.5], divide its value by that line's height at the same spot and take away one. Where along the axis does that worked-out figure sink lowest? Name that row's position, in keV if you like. 924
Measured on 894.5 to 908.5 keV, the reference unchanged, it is 903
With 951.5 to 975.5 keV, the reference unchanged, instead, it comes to 975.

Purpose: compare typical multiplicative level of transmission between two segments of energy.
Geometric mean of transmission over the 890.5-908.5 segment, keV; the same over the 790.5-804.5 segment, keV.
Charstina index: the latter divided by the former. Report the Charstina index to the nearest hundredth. 1.03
